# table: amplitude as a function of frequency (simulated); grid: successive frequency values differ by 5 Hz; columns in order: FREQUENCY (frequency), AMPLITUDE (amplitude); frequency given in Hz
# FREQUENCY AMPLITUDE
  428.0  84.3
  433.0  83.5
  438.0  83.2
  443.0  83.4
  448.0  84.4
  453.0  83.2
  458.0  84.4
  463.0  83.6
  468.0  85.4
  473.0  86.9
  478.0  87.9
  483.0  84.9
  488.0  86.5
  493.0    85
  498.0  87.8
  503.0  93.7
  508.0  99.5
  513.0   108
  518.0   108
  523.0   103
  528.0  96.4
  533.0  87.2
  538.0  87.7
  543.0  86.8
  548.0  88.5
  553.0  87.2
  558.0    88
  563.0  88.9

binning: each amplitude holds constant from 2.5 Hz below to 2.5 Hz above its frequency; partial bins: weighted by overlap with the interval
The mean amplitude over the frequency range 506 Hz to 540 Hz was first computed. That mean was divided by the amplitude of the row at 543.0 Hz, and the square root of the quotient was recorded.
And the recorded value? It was 1.07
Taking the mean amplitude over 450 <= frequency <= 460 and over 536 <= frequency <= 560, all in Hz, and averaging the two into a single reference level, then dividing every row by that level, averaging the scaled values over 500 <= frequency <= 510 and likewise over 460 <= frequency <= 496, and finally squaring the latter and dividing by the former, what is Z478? 0.89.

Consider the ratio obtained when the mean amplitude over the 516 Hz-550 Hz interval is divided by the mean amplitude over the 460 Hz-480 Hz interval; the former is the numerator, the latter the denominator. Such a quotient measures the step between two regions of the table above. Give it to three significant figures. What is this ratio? 1.09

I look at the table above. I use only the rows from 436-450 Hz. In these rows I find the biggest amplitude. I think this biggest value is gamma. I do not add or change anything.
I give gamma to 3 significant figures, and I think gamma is 84.4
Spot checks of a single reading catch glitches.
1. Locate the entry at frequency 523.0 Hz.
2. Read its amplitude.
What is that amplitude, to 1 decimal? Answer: 103.0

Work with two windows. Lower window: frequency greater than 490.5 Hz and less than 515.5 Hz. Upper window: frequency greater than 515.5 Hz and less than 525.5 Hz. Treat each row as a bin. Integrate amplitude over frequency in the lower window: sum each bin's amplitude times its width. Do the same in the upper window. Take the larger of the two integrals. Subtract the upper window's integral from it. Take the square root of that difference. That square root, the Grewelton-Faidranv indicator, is 36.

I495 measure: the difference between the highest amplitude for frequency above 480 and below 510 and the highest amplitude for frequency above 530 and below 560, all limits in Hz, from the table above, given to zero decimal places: 11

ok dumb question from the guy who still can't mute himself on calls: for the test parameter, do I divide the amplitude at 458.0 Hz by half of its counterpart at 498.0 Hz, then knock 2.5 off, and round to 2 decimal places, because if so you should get -0.58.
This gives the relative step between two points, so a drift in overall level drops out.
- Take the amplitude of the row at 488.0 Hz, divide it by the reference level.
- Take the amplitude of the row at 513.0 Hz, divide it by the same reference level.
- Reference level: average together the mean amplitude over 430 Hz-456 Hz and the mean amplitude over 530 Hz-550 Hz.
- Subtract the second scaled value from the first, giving -0.25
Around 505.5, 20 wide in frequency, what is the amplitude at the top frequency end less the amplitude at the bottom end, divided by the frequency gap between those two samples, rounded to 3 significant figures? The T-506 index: 1.35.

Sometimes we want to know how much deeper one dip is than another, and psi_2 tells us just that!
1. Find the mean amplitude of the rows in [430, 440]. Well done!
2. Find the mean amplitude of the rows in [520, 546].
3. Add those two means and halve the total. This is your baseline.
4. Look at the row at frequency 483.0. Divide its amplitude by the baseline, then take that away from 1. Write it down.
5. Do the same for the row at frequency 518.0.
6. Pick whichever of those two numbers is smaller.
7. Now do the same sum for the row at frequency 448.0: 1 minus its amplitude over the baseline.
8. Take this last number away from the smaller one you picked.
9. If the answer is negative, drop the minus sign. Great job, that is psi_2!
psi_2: 0.27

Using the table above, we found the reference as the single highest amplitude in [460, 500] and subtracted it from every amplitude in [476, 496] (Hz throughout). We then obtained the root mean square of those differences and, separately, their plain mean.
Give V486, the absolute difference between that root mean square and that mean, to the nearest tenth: 4.0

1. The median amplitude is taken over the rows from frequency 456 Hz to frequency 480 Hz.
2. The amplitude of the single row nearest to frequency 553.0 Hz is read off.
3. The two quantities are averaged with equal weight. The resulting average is 86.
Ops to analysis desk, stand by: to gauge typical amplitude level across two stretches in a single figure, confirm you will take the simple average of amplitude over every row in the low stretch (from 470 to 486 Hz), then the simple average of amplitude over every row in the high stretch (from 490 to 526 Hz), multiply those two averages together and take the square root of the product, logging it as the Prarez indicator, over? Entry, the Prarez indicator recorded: 92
